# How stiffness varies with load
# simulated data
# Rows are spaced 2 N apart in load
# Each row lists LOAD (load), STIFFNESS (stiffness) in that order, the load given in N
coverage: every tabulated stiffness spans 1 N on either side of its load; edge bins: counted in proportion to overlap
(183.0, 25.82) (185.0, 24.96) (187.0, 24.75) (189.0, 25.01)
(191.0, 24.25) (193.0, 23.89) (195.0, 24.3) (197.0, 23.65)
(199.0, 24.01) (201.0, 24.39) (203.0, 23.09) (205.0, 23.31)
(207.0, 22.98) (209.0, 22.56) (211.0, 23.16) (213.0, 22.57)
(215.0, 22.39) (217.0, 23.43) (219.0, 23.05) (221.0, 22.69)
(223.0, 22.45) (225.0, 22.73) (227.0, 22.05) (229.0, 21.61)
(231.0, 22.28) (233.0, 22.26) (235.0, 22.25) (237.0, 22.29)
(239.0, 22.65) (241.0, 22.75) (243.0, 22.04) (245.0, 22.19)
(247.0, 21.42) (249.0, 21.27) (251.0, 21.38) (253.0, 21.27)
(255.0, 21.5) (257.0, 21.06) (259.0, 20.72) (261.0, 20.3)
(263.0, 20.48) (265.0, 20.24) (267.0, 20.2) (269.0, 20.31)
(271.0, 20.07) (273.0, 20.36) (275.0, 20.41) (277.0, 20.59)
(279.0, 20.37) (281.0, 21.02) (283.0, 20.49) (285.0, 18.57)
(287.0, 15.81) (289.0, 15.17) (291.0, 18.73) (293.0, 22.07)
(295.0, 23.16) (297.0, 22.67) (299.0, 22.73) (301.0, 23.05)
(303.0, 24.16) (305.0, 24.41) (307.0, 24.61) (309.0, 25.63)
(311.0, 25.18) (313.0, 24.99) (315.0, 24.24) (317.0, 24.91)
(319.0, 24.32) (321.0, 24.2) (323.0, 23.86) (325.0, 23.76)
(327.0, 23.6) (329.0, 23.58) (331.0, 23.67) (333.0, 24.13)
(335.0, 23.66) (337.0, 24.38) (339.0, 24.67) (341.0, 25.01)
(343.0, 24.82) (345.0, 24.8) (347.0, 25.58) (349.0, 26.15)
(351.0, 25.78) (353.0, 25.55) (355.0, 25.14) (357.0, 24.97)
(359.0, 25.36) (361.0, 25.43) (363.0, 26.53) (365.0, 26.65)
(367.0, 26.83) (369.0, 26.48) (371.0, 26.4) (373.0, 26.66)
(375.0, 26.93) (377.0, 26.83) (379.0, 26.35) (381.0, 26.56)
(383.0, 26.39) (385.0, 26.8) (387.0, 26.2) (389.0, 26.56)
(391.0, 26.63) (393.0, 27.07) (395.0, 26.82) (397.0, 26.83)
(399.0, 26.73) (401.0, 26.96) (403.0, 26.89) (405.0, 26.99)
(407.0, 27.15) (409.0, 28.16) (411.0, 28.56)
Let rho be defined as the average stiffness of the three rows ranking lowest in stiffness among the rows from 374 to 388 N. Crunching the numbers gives 26.3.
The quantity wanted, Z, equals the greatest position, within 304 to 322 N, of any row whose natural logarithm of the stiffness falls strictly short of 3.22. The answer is 321.0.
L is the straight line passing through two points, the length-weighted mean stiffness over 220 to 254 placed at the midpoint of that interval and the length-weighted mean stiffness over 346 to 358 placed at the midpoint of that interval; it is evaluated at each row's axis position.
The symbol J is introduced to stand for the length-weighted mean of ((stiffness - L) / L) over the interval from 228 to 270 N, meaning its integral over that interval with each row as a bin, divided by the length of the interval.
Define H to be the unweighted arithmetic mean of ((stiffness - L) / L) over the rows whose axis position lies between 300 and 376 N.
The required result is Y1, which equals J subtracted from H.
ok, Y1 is 0.04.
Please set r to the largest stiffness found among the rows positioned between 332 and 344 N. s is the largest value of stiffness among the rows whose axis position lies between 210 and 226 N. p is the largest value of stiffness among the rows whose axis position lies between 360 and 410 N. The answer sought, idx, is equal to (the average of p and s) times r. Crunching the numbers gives 645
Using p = 28.16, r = 25.01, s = 23.43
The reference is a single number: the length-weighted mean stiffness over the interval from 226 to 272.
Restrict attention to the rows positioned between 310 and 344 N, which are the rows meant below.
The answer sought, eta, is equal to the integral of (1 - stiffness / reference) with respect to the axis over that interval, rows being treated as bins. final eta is -5 N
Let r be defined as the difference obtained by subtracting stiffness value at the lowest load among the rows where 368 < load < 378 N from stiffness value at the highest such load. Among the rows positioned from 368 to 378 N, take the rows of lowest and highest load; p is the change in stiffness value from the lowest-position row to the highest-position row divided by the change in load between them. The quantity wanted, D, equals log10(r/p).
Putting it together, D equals 0.90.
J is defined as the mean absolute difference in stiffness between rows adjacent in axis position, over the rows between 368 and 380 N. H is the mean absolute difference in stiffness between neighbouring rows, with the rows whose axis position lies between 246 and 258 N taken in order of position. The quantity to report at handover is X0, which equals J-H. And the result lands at 0.03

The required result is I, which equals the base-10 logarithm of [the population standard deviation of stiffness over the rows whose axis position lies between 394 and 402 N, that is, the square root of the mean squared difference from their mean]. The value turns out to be -1.09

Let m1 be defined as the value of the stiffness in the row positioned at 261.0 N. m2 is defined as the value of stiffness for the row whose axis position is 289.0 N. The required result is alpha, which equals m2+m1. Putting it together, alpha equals 35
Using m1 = 20.3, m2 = 15.17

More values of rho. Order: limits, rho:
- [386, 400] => 26.5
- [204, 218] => 22.5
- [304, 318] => 24.4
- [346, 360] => 25.2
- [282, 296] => 16.5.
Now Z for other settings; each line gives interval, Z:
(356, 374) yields 357.0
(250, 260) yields 259.0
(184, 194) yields 193.0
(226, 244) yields 243.0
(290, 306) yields 305.0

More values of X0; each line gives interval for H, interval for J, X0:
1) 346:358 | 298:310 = 0.23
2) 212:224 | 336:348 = -0.12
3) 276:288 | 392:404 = -1.08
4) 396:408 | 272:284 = 0.19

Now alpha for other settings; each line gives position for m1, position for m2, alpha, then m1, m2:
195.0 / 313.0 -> 49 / 24.3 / 24.99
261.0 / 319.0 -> 45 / 20.3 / 24.32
